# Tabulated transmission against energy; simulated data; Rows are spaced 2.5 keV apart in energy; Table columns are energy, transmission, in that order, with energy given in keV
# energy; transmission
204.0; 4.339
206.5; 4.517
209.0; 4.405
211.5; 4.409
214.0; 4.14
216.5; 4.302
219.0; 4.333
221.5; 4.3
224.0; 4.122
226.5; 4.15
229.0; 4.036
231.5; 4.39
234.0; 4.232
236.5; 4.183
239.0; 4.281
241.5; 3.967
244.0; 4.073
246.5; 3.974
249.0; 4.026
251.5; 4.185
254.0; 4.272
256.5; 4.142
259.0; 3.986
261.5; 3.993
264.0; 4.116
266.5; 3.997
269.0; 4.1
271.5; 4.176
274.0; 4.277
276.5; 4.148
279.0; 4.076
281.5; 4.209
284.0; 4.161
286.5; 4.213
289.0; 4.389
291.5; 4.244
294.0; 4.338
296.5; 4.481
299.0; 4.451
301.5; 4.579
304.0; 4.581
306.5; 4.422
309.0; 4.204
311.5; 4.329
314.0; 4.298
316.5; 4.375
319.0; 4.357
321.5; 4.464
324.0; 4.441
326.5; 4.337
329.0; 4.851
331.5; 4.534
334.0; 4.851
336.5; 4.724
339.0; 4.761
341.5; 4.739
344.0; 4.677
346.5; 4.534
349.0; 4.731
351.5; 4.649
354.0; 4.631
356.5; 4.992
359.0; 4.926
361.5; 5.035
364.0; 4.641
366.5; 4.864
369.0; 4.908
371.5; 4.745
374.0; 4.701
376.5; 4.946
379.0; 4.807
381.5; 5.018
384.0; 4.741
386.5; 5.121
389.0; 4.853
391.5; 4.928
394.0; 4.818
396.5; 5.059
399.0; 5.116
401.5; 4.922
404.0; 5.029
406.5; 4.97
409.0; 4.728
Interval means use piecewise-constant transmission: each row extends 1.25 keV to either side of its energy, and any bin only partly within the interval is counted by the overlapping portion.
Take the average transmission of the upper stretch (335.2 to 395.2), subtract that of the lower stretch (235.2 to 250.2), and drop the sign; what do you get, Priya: 0.73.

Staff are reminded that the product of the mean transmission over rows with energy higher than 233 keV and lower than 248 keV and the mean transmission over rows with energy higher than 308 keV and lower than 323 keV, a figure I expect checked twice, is 17.9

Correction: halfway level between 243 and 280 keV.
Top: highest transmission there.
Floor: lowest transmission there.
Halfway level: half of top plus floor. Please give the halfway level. 4.13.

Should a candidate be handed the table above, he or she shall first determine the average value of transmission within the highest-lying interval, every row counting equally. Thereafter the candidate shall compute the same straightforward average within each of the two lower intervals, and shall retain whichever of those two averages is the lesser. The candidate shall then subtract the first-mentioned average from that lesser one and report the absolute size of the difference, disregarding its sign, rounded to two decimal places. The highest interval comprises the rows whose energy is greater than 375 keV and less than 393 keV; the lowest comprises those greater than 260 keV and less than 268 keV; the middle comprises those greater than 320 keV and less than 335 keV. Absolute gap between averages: 0.88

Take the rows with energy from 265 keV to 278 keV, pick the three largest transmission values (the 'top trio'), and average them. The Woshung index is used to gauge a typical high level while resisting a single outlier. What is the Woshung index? 4.2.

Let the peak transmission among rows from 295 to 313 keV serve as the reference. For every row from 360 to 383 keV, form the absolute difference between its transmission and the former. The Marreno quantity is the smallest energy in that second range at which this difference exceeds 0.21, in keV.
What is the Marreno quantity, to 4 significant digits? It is 361.5 keV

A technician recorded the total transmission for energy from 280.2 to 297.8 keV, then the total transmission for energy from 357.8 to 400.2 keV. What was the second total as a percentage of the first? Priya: 277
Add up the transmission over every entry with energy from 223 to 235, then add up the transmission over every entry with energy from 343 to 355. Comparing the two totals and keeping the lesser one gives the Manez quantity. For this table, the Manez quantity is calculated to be 20.9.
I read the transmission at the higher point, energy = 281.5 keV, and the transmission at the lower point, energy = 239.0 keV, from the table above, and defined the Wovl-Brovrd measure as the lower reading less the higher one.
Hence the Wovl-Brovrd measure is 0.1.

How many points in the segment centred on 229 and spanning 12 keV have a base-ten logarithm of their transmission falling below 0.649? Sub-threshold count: 5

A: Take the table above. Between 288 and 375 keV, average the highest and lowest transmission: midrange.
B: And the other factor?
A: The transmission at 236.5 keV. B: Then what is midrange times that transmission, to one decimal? 19.3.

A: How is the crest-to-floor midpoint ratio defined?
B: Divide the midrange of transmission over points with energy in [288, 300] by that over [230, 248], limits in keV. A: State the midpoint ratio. 1.04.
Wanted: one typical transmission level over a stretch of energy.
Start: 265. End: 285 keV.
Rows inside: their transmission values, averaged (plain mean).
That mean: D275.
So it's 4.14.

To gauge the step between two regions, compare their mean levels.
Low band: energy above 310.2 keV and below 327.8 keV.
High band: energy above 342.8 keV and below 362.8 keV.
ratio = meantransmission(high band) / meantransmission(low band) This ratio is 1.09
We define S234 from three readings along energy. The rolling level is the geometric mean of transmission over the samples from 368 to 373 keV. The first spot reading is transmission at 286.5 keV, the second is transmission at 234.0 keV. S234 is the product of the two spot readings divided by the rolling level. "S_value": 3.7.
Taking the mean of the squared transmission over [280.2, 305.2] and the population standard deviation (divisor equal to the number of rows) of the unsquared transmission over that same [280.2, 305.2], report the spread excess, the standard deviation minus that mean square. -18.9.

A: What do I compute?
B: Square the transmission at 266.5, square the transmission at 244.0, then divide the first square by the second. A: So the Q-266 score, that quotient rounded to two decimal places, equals 0.96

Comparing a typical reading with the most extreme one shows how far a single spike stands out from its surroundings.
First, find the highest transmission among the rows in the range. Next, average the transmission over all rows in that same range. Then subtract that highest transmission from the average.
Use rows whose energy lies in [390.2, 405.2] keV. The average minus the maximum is -0.14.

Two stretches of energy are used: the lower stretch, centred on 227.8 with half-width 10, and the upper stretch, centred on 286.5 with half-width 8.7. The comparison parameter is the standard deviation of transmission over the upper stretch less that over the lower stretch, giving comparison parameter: -0.013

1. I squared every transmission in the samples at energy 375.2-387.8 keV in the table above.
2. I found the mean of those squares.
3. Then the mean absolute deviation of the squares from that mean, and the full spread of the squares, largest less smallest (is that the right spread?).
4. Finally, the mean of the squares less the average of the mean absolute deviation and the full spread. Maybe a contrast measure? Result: 21.8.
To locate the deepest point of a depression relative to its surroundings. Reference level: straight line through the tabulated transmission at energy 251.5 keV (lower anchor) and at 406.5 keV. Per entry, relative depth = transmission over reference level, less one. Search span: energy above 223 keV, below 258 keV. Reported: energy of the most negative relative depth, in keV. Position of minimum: 246.5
